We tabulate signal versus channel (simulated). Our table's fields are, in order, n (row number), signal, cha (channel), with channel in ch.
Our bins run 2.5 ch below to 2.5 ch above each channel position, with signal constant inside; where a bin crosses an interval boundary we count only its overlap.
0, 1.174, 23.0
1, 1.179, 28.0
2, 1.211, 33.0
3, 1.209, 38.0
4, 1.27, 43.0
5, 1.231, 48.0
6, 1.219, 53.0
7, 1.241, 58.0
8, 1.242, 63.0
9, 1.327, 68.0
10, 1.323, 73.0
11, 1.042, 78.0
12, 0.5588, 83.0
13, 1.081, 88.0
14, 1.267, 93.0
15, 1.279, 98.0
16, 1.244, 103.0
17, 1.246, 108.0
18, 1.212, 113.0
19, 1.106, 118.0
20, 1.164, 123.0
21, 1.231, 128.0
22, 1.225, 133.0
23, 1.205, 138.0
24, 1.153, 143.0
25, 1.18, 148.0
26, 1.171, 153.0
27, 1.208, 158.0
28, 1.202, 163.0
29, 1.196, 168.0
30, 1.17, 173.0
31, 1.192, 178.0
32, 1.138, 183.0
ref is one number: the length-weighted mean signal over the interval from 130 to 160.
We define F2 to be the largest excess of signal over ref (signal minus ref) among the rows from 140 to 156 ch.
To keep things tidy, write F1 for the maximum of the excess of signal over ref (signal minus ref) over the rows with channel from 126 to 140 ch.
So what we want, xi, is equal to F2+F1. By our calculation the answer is 0.03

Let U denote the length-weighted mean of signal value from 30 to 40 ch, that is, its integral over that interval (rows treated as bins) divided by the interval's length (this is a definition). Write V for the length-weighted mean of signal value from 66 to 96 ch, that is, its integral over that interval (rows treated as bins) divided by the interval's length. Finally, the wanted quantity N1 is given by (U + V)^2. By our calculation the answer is 5.32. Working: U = 1.21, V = 1.10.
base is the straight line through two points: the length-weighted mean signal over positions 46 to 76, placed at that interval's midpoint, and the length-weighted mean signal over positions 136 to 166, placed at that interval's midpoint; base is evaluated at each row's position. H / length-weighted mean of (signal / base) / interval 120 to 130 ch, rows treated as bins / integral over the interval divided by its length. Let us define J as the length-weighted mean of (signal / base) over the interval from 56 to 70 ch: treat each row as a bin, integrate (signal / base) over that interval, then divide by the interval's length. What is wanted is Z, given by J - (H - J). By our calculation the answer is 1.03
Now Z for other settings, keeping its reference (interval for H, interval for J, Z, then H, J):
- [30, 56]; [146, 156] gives 1.02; 0.96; 0.99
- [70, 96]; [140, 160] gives 1.13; 0.86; 0.99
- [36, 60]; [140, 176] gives 1.03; 0.97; 1.00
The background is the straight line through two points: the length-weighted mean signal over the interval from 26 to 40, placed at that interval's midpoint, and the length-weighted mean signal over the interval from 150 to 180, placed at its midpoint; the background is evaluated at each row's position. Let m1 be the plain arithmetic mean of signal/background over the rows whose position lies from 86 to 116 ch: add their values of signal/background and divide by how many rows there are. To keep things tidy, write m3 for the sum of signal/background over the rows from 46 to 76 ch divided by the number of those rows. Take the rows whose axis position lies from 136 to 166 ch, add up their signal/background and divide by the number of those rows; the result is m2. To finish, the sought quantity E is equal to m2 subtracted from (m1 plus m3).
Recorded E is 1.08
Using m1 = 1.02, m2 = 1.00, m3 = 1.06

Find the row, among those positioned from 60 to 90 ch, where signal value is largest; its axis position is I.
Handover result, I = 68.0 ch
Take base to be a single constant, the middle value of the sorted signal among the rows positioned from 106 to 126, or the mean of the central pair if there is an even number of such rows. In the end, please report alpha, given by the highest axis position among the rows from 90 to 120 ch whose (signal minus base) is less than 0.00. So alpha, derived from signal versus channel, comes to 118.0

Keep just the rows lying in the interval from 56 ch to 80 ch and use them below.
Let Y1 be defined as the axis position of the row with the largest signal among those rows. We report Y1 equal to 68.0 ch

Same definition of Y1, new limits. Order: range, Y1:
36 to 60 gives 43.0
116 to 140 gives 128.0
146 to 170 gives 158.0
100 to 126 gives 108.0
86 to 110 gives 98.0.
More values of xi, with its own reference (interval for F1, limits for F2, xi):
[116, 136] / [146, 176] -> 0.06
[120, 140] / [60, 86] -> 0.18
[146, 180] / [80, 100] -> 0.11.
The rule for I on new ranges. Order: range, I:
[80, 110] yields 98.0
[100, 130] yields 108.0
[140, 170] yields 158.0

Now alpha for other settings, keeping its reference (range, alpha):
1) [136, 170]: 153.0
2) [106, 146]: 143.0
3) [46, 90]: 88.0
